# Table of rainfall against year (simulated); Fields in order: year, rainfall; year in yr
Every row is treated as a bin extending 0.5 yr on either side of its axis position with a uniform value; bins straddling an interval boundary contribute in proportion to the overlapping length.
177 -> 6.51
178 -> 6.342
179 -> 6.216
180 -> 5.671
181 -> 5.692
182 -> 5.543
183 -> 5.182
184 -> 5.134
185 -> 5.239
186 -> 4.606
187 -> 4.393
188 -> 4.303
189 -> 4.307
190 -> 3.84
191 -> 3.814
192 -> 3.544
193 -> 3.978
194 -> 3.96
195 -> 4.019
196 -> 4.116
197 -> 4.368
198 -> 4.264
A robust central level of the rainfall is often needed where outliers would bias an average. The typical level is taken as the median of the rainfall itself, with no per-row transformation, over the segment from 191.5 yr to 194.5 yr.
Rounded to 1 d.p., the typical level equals 4.0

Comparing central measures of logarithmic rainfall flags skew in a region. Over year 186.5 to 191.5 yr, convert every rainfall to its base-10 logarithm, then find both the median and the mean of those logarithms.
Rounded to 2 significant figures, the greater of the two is 0.63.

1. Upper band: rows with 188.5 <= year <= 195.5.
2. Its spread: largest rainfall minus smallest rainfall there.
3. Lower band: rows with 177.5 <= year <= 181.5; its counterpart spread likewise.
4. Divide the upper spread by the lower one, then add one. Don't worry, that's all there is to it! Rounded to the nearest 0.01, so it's 2.14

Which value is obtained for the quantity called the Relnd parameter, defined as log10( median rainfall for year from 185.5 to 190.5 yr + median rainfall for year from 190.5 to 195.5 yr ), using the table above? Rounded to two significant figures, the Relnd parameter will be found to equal 0.92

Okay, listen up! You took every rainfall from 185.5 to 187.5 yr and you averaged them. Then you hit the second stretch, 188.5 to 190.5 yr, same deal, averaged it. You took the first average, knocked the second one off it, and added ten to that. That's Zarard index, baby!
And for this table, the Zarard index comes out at 10.4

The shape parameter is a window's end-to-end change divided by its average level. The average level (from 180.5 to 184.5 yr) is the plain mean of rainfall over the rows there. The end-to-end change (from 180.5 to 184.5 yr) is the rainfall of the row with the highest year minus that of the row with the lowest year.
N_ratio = -0.104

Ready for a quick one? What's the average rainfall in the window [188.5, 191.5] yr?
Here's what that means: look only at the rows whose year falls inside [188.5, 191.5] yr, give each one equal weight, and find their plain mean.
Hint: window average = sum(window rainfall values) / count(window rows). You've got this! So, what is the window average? 4.0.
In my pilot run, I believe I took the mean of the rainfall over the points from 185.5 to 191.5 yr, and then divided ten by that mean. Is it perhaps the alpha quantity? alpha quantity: 2.38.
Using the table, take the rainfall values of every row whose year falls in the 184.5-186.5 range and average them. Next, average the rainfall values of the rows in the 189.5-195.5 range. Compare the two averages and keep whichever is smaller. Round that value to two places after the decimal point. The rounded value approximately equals 3.86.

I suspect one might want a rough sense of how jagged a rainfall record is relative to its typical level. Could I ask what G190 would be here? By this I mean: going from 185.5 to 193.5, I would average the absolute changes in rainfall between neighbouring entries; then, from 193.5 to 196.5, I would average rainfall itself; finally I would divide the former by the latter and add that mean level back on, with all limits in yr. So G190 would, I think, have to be 4.08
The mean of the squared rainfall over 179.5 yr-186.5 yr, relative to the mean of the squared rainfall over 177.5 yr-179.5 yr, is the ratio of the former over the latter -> 0.71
